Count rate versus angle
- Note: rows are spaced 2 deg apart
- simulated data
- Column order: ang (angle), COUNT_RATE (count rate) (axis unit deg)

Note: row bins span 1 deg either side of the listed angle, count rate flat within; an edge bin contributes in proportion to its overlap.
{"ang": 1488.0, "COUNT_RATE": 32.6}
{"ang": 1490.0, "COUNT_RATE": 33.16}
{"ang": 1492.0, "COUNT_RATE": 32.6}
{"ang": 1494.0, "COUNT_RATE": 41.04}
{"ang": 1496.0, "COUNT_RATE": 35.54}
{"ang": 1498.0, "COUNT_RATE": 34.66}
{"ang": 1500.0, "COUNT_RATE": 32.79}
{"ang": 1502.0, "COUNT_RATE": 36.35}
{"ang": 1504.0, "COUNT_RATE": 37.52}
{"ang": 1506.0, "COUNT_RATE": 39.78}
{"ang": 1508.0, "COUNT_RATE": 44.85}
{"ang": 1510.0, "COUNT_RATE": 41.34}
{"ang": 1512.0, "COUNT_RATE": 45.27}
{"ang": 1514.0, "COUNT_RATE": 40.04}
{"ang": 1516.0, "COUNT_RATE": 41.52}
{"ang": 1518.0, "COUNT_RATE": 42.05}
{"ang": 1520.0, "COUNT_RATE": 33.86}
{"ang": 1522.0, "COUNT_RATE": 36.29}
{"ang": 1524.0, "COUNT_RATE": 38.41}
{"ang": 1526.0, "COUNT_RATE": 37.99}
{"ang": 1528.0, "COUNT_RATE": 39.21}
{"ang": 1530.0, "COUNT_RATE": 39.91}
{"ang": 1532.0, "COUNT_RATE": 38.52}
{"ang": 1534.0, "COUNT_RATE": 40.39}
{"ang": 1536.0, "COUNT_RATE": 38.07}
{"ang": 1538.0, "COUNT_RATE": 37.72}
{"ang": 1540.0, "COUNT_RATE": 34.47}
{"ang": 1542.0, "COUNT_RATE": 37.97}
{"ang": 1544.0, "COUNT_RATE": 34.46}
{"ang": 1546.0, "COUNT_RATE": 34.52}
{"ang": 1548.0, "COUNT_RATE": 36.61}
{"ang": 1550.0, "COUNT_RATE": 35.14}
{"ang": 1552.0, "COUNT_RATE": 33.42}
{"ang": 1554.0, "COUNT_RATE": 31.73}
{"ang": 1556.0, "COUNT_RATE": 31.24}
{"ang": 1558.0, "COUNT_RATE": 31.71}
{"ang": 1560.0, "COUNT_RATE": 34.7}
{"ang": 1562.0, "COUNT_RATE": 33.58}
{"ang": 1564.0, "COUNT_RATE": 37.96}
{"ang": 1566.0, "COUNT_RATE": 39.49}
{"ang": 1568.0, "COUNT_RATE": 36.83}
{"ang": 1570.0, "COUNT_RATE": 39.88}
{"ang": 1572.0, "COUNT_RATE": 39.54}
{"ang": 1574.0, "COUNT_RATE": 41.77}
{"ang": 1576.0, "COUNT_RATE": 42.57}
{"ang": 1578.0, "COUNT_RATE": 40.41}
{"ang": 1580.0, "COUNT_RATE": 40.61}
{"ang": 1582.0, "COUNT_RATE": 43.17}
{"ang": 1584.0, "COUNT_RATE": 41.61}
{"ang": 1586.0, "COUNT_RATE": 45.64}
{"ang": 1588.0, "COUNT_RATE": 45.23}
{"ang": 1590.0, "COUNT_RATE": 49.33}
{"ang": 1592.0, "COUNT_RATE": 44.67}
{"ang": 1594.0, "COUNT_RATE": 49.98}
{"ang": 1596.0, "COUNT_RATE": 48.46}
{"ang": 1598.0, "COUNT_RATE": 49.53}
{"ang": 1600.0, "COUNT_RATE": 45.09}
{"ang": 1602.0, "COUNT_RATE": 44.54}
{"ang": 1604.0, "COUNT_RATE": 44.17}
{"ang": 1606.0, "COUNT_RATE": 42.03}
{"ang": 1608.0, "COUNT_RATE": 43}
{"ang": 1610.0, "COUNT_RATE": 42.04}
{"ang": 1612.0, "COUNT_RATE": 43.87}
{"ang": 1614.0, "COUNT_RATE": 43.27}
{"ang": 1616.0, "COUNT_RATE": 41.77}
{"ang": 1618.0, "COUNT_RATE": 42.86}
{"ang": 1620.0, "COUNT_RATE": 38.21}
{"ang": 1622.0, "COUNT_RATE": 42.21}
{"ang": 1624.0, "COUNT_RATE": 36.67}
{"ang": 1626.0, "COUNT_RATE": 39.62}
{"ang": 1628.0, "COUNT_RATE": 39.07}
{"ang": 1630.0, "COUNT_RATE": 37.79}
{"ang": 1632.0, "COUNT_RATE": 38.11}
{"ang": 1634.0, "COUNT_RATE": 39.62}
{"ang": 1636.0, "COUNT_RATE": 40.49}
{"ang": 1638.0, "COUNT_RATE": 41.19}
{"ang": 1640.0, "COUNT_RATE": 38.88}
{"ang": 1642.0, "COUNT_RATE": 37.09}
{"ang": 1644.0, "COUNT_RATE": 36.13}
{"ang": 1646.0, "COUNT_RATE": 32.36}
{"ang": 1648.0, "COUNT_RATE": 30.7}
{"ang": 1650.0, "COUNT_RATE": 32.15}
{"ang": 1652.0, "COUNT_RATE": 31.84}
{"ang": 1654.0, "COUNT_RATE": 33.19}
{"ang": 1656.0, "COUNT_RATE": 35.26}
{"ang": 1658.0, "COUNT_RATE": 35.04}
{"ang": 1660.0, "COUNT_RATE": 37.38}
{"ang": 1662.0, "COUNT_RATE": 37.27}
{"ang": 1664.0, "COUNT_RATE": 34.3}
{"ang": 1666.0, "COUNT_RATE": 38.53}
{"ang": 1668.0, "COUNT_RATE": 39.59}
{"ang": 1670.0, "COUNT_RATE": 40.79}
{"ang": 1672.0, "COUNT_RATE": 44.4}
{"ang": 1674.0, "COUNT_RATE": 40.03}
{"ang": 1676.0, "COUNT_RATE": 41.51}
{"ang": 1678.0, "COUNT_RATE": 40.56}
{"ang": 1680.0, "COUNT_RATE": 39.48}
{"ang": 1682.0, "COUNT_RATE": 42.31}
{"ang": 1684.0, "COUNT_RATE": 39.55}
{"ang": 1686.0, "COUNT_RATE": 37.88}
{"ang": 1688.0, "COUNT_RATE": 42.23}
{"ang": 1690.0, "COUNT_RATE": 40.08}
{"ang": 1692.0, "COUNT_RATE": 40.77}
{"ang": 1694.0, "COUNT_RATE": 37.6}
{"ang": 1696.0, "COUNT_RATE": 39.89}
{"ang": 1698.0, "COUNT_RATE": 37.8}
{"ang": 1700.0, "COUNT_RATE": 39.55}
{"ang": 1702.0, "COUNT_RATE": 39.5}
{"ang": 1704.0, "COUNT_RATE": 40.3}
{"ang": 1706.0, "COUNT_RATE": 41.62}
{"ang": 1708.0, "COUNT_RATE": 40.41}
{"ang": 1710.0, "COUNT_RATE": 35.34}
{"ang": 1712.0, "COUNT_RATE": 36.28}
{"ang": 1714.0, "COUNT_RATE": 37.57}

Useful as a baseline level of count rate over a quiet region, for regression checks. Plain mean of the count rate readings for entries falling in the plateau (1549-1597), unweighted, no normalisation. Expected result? 39.9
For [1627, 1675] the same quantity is 37.1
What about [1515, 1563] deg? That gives 36.4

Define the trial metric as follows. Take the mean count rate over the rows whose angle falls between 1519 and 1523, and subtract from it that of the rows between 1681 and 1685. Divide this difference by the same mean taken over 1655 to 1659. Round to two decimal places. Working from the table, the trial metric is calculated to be -0.17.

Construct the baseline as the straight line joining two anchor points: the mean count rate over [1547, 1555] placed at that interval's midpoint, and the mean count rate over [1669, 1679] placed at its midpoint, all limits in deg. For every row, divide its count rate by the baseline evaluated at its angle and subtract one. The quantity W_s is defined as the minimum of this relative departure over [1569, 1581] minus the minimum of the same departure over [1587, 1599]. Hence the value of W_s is -0.10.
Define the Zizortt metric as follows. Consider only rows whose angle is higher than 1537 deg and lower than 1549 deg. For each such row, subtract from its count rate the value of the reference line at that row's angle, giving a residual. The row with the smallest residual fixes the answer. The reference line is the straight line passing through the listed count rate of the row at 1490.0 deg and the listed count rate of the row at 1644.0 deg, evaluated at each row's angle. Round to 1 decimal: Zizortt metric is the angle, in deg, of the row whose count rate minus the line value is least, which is 1544.0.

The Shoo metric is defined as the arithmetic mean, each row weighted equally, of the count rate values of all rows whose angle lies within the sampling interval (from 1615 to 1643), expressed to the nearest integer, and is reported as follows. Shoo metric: 40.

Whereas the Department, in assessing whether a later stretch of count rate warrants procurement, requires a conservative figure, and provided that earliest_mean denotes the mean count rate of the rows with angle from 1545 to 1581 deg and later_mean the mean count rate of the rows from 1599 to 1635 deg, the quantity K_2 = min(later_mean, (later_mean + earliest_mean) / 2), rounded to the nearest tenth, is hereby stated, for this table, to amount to 39.0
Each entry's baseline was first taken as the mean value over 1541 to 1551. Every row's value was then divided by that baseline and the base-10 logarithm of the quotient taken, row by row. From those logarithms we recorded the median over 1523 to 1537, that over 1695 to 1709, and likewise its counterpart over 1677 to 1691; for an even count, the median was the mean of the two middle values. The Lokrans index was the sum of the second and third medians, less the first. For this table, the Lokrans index 0.06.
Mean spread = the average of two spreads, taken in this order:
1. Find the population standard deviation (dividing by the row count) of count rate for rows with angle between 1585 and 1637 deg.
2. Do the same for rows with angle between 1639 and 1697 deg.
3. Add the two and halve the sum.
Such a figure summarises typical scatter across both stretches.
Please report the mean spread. 3.6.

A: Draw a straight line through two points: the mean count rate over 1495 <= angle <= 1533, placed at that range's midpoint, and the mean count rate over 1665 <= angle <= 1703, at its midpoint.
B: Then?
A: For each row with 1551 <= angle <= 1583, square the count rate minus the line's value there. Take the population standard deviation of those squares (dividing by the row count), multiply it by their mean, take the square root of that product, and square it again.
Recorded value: 383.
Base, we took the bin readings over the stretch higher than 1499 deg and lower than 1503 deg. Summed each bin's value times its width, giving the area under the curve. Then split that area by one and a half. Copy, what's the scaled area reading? 92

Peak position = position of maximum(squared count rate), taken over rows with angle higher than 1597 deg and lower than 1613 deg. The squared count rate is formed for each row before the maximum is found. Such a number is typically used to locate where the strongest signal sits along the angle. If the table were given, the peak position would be 1598.0 deg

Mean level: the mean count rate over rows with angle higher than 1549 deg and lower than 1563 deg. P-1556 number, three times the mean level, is 99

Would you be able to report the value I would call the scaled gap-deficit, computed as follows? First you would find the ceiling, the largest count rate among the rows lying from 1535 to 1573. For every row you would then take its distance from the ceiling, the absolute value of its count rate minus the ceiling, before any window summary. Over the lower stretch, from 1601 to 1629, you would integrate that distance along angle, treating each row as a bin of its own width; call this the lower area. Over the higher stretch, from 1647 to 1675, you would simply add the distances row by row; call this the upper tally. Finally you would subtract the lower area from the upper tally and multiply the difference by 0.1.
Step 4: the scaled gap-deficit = -1.5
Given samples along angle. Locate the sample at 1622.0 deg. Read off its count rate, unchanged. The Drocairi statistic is 42.21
